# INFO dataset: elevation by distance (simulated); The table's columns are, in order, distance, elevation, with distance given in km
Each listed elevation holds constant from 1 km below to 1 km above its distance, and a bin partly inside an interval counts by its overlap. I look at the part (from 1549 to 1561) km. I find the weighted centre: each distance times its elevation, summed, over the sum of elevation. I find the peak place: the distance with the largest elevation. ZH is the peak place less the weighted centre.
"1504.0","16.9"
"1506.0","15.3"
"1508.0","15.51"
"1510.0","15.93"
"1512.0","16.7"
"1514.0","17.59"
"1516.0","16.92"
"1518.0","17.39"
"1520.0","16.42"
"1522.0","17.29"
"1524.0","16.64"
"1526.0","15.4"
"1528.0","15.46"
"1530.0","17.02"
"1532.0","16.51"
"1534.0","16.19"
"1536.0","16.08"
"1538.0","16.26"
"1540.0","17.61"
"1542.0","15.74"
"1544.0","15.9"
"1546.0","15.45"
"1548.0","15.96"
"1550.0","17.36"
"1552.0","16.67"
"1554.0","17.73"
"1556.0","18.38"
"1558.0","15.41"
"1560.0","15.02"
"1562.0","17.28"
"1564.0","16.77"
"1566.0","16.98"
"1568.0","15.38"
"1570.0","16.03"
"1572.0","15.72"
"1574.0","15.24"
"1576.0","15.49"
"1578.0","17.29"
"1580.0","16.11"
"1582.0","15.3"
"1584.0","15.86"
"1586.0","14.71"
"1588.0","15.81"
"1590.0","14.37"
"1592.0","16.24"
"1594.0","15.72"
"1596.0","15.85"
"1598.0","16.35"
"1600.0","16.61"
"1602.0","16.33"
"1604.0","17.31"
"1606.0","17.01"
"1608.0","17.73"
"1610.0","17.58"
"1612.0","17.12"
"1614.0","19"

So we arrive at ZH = 1.1 km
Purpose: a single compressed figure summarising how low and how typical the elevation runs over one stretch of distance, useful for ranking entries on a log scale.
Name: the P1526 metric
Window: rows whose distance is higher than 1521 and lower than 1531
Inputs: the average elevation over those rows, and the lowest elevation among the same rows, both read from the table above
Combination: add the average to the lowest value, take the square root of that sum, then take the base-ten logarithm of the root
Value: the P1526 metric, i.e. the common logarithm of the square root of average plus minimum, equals 0.751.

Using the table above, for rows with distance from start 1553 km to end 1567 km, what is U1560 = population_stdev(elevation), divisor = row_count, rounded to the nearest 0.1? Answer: 1.1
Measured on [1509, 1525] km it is 0.5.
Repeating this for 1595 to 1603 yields 0.3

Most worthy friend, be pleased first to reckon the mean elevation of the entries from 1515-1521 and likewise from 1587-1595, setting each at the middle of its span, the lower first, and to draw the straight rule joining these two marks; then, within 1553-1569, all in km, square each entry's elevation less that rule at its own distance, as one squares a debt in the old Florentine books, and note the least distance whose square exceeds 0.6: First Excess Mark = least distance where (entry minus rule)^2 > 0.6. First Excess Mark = 1554.0 km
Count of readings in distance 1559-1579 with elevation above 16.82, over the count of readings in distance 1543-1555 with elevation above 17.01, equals 1.5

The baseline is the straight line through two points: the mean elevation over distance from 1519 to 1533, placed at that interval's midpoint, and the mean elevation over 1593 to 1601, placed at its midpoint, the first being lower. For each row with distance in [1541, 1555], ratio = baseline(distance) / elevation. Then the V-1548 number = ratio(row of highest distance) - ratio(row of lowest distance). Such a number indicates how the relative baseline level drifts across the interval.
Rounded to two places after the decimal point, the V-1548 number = -0.12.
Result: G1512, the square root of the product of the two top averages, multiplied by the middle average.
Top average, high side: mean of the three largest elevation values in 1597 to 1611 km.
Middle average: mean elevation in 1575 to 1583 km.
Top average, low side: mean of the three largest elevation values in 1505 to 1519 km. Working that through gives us 280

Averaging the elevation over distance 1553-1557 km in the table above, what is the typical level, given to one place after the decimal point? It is 18.1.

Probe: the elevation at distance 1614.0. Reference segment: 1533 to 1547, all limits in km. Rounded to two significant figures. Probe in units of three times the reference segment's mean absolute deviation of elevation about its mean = 14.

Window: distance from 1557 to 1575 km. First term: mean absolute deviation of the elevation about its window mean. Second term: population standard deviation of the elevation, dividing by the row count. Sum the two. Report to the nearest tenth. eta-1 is 1.5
